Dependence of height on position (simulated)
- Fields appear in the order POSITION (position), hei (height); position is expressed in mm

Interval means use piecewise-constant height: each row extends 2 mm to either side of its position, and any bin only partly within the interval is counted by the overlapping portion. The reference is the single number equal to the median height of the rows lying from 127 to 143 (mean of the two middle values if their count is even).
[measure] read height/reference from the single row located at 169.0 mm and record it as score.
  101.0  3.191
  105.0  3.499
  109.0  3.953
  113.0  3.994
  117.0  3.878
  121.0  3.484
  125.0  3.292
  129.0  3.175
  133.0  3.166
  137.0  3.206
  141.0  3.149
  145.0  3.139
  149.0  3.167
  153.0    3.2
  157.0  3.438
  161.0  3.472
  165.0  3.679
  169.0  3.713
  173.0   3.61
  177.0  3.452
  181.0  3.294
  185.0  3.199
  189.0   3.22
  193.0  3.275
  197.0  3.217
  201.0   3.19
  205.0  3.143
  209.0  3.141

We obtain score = 1.17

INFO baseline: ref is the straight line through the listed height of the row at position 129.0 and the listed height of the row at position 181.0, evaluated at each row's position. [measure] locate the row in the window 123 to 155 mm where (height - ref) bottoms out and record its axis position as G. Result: 145.0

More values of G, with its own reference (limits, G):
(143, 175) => 145.0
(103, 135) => 133.0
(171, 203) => 201.0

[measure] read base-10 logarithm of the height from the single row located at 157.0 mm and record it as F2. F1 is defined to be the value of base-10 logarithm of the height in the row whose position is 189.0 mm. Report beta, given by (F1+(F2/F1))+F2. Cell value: 2.10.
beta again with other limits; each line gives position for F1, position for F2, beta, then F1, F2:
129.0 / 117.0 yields 2.26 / 0.50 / 0.59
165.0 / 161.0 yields 2.06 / 0.57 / 0.54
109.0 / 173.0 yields 2.09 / 0.60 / 0.56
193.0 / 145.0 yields 1.98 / 0.52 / 0.50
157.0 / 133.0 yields 1.97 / 0.54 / 0.50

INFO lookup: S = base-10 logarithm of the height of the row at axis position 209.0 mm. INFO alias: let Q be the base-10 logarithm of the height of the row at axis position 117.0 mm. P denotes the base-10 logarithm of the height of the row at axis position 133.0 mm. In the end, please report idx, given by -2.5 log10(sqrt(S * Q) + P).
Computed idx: -0.04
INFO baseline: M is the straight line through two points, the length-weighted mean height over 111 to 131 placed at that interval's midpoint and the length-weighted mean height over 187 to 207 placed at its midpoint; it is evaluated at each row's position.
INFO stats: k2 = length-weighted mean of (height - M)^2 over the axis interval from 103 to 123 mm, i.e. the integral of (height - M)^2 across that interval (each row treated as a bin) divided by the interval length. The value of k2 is 0.075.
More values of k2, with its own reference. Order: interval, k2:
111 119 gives 0.120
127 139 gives 0.107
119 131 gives 0.065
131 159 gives 0.074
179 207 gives 0.001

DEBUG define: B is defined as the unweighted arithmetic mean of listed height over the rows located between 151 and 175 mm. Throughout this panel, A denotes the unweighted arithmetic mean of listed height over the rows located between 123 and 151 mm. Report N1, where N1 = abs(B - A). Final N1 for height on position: 0.33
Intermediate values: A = 3.18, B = 3.52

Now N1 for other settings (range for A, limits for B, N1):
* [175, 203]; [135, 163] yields 0.01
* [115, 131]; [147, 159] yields 0.19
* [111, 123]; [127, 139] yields 0.60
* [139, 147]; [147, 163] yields 0.18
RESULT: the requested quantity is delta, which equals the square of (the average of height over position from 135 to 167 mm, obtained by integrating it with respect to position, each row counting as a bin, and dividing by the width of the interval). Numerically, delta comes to 10.9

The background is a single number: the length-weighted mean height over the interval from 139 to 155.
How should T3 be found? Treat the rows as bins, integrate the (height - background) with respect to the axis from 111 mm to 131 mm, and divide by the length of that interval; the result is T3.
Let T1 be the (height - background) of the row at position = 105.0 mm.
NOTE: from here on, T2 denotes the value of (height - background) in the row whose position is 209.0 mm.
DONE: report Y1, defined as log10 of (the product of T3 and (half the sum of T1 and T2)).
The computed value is -1.20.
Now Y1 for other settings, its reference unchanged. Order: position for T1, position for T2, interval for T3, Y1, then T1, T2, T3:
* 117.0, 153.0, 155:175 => -0.80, 0.7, 0.04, 0.4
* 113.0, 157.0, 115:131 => -0.79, 0.8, 0.27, 0.3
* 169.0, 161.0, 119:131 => -1.18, 0.5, 0.31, 0.2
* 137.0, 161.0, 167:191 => -1.36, 0.0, 0.31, 0.3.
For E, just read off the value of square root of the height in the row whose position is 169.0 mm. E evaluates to 1.93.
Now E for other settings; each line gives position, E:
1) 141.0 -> 1.77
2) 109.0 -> 1.99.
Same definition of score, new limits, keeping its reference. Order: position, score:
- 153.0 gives 1.01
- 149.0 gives 1.00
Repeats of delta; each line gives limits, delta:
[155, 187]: 12.1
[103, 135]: 12.6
